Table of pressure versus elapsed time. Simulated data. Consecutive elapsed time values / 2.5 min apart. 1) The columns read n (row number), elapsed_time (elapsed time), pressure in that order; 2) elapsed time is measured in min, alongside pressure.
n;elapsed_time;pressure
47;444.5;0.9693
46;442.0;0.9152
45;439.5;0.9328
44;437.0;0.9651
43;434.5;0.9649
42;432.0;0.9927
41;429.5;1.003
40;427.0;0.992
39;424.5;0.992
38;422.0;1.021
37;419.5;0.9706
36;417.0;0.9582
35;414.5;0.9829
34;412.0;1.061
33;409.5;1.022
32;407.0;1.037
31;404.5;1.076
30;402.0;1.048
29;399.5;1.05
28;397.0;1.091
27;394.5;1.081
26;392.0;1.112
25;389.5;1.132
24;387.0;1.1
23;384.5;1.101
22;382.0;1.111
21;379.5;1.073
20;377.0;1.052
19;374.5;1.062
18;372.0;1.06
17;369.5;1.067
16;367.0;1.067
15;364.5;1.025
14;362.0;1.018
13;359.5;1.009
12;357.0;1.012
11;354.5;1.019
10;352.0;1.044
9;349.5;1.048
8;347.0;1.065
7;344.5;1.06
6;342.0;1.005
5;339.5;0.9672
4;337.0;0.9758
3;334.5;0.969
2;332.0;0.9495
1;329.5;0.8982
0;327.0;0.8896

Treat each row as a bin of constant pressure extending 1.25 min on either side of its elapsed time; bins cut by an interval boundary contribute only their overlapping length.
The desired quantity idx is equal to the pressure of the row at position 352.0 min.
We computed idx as 1.044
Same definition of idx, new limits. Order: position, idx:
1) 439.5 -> 0.9328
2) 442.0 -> 0.9152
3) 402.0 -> 1.048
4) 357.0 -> 1.012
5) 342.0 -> 1.005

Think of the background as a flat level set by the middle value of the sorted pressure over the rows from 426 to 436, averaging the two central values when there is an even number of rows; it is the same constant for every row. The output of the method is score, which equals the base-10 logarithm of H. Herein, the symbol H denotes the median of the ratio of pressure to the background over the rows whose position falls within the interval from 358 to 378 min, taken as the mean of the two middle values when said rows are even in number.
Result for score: 0.027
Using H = 1.06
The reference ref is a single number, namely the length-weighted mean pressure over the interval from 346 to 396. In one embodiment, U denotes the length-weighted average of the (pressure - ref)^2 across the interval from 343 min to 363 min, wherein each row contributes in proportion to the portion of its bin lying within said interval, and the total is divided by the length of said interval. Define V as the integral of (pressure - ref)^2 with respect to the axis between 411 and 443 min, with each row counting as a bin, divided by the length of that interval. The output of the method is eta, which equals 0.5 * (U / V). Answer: 0.1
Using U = 0.0013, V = 0.008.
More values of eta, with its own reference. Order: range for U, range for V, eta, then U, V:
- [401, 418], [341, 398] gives 1.1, 0.0028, 0.001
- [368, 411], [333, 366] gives 0.2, 0.0010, 0.003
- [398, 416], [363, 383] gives 1.5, 0.0015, 0.000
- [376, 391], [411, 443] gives 0.1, 0.0017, 0.008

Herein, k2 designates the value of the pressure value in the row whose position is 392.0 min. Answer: 1.112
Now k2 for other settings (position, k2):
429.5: 1.003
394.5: 1.081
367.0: 1.067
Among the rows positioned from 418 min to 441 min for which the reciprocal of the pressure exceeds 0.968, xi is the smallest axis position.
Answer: 419.5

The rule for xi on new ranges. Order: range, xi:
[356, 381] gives 357.0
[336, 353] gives 337.0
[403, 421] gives 409.5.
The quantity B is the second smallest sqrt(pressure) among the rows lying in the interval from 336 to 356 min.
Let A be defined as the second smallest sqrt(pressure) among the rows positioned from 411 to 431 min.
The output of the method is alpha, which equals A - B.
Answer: 0.00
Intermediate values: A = 0.99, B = 0.99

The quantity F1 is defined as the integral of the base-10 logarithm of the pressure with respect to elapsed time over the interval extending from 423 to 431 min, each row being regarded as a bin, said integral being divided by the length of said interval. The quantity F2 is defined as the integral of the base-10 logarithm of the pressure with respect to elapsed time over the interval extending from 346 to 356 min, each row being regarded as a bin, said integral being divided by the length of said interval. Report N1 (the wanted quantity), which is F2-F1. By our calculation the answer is 0.020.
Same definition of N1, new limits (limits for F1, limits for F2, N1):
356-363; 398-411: 0.015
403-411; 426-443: -0.034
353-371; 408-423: -0.012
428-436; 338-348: 0.015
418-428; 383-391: 0.049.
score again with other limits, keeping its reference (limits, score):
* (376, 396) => 0.045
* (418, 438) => 0.000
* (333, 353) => 0.014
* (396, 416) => 0.024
